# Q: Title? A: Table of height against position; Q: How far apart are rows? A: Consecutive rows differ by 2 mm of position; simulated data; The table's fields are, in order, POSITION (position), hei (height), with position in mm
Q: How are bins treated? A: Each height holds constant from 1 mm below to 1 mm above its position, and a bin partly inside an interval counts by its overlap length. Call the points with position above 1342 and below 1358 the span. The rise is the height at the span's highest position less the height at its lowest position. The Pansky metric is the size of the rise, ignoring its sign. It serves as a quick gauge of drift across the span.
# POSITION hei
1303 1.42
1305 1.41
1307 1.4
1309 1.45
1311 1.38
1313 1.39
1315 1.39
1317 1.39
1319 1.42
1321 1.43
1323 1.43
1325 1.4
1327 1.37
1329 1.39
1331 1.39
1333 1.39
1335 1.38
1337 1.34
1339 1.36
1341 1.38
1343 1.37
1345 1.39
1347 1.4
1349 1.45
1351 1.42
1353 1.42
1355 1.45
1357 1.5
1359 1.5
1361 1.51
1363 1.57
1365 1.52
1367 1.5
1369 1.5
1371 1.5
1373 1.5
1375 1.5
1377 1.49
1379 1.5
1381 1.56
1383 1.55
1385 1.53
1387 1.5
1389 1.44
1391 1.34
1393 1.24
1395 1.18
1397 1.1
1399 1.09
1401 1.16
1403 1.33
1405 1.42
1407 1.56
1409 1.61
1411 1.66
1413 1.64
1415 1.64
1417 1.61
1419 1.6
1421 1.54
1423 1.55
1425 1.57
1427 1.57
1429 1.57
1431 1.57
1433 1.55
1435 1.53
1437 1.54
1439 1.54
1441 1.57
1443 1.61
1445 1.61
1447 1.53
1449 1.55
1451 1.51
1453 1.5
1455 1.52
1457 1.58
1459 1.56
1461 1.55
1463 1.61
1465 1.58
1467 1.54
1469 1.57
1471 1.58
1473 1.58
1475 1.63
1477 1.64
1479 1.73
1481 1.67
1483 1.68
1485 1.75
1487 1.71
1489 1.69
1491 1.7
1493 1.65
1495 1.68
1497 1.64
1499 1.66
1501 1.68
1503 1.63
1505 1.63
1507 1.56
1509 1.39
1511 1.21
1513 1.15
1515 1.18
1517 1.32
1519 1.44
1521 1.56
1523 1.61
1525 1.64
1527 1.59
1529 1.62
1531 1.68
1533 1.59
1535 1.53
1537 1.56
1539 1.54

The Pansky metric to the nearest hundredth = 0.13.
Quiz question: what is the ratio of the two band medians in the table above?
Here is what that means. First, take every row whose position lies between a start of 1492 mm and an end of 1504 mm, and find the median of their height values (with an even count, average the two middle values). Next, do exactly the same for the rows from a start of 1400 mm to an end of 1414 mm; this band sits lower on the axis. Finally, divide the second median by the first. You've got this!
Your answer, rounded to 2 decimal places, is 0.94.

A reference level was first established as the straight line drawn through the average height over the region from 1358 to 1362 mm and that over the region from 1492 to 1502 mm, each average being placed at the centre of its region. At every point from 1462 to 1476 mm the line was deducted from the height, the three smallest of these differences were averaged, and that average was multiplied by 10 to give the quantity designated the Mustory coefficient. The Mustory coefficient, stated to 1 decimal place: -0.7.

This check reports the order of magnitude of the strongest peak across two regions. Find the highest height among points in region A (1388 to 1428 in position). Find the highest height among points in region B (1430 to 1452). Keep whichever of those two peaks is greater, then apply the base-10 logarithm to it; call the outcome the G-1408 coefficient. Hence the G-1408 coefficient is 0.220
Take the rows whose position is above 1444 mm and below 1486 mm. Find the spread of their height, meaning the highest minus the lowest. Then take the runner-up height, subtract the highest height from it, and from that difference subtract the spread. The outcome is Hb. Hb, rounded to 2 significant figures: -0.27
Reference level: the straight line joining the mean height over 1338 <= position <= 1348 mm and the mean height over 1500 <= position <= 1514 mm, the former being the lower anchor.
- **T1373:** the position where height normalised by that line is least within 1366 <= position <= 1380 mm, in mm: 1377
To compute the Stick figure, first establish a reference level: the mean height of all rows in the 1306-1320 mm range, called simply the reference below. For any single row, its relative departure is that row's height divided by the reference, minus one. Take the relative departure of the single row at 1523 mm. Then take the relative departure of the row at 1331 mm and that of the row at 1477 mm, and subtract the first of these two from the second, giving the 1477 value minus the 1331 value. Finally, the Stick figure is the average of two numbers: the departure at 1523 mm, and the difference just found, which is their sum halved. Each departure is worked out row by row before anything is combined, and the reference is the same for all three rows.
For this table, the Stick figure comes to 0.16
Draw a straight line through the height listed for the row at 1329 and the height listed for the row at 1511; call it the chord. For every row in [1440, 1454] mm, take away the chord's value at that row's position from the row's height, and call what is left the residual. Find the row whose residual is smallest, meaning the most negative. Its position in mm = 1453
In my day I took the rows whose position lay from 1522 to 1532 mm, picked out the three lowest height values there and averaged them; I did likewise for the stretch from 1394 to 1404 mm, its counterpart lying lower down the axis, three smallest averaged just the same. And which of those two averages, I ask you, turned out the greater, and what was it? 1.61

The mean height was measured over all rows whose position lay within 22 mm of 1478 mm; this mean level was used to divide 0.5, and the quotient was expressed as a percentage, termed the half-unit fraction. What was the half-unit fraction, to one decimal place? 30.6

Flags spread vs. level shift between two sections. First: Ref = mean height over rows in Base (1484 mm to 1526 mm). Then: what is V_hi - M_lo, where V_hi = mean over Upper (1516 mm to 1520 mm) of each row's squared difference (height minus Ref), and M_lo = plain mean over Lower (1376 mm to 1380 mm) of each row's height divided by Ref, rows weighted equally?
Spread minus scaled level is -0.94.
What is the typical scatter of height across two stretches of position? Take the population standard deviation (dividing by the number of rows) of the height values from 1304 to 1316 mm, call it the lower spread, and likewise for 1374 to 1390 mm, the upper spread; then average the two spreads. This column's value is 0.0292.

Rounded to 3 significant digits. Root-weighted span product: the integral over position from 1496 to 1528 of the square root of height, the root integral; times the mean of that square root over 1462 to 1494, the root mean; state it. 50.0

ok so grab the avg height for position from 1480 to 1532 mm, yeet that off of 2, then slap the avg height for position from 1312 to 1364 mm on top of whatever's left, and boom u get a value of 1.85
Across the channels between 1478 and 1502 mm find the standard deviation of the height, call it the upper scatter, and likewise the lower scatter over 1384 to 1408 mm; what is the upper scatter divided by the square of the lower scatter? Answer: 1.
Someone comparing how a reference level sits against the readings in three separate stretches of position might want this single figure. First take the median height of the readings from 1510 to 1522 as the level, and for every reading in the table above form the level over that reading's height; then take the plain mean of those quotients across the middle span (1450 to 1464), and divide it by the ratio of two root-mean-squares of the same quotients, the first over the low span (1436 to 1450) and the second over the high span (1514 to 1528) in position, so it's 0.88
